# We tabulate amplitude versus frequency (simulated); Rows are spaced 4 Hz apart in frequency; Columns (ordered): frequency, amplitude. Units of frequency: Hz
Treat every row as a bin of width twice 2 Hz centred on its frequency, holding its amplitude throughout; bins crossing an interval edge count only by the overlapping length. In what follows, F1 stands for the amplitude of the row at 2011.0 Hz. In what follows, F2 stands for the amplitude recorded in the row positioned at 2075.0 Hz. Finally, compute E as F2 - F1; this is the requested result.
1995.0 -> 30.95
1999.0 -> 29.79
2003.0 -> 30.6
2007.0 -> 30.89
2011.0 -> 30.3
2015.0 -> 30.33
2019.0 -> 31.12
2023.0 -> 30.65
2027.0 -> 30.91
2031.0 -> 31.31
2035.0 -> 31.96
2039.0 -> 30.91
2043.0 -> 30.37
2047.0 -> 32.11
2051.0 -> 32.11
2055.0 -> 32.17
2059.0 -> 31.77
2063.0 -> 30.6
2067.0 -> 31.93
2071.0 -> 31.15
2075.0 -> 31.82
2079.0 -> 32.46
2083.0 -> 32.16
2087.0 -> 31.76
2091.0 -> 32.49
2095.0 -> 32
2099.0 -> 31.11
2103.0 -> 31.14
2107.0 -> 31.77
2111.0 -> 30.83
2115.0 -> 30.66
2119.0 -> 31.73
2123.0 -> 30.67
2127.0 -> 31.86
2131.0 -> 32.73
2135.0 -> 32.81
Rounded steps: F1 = 30.3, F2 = 31.82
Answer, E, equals 1.5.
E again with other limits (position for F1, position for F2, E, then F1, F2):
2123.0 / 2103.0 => 0.5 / 30.67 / 31.14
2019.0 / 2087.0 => 0.6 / 31.12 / 31.76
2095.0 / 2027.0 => -1.1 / 32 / 30.91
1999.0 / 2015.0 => 0.5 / 29.79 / 30.33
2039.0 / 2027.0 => 0.0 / 30.91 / 30.91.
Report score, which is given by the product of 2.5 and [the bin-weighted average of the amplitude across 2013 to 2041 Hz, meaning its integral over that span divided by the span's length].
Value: 77.6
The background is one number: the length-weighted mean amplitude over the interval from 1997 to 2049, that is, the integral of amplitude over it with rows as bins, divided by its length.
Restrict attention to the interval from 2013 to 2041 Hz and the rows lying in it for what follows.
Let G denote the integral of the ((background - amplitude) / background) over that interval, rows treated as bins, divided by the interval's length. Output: -0.005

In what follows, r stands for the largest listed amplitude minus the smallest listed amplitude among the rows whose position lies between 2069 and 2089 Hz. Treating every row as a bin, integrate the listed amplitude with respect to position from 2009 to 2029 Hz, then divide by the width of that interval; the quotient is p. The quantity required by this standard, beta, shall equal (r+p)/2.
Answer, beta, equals 16.0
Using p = 30.7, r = 1.3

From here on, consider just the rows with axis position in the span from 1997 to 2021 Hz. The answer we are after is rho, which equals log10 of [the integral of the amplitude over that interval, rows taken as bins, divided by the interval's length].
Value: 1.48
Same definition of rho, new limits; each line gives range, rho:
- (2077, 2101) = 1.51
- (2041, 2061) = 1.50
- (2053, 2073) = 1.50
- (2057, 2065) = 1.49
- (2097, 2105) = 1.49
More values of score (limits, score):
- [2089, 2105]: 79.2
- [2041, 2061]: 79.3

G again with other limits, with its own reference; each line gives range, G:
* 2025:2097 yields -0.026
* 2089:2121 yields -0.019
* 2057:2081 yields -0.025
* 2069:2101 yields -0.033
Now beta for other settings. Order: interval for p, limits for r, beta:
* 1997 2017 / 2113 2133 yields 16.2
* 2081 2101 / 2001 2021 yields 16.4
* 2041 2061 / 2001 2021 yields 16.3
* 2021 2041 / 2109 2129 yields 16.2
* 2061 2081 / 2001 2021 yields 16.2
